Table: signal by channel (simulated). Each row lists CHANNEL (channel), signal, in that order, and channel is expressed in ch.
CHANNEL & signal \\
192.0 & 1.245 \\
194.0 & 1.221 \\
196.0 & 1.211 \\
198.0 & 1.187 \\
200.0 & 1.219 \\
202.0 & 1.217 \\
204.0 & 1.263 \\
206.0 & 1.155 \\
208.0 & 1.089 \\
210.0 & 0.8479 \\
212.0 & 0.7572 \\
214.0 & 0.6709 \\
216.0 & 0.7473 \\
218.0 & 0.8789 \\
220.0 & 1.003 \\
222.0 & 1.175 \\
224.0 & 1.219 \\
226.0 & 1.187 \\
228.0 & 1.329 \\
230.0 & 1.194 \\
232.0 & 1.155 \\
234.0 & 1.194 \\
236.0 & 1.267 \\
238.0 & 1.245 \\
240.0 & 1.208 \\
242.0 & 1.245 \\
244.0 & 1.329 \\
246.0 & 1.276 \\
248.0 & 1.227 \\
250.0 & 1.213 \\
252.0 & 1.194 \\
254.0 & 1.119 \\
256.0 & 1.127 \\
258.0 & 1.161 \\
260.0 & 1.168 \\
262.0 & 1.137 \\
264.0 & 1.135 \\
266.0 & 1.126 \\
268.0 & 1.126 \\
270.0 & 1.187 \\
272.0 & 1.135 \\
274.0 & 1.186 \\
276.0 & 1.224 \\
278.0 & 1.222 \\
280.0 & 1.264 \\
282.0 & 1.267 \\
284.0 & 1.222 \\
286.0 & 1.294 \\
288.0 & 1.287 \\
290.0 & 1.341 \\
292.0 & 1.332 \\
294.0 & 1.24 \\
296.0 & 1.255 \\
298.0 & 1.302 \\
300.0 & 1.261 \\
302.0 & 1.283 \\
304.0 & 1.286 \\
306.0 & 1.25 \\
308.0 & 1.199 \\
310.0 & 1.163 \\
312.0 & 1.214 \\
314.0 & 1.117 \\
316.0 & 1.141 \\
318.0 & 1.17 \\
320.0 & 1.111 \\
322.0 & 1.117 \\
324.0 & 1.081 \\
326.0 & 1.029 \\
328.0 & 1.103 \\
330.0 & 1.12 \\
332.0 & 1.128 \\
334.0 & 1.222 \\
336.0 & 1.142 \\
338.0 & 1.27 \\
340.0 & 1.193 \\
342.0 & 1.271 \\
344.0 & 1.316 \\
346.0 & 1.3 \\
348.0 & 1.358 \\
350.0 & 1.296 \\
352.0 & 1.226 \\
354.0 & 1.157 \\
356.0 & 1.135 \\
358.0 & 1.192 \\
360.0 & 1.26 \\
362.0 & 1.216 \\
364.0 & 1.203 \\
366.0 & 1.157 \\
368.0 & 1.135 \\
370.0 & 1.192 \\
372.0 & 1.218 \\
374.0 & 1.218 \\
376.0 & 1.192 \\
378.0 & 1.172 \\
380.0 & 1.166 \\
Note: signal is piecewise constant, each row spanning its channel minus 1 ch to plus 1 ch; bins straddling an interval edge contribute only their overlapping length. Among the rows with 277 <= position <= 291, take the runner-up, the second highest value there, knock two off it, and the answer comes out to -0.71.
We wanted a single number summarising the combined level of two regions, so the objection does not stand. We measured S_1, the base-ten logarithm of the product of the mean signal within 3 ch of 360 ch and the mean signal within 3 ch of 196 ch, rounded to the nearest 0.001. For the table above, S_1 0.169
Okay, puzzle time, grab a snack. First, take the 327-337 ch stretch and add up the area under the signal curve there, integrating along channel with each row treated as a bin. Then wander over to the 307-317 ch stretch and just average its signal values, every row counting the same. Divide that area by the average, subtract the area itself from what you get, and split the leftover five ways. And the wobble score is -0.33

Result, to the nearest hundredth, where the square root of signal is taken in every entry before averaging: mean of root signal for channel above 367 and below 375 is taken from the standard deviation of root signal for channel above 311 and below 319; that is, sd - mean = -1.07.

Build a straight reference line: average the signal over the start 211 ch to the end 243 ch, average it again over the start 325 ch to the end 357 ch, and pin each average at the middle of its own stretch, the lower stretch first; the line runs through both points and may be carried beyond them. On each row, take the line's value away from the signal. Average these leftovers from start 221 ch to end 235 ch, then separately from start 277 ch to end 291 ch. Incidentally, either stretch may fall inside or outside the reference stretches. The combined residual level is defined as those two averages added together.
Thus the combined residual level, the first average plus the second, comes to 0.24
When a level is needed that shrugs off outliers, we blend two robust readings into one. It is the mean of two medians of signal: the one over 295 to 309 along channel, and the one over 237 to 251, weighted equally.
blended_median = 1.25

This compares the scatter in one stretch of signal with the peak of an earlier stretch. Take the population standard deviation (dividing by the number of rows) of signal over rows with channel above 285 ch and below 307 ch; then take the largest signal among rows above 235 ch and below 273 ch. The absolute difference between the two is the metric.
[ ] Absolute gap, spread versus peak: 1.30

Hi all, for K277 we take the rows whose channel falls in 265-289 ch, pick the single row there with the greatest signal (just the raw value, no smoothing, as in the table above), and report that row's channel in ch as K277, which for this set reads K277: 286.0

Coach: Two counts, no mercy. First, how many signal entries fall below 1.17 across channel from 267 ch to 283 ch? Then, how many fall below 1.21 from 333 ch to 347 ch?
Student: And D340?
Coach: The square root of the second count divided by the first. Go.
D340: 1.00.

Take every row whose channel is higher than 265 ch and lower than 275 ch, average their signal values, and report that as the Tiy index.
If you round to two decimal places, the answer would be 1.15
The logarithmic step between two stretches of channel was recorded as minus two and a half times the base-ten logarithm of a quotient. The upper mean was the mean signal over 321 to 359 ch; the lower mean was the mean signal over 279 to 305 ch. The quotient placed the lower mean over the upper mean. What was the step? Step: -0.08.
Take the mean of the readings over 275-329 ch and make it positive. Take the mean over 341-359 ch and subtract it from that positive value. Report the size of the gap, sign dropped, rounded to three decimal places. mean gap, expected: 0.036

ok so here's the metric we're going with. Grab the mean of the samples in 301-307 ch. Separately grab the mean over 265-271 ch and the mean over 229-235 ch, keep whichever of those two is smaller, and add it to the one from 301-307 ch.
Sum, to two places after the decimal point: 2.42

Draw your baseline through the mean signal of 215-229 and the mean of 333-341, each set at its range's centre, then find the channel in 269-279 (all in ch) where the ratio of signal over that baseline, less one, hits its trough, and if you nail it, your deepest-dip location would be 272.0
